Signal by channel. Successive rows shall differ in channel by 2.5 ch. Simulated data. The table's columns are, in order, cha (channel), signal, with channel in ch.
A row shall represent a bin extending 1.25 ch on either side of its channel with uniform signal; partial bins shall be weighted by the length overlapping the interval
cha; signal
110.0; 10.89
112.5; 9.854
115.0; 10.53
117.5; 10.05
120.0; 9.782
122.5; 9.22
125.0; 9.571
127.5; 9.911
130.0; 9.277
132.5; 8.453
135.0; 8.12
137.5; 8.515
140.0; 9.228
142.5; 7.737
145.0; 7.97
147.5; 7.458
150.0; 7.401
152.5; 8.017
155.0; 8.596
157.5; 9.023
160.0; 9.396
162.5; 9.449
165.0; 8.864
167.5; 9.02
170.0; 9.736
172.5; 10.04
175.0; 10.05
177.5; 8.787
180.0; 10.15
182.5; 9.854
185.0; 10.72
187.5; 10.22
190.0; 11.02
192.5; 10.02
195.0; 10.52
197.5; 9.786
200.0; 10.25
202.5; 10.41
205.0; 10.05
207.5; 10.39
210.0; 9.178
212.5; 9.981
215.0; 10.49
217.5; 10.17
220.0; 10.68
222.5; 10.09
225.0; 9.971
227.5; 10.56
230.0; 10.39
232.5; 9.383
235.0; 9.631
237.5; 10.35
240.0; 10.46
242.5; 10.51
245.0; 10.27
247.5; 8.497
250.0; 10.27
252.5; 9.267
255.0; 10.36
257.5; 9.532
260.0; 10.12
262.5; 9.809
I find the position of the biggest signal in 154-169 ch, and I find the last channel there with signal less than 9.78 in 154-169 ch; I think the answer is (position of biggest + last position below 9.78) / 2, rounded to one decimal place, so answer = 165.0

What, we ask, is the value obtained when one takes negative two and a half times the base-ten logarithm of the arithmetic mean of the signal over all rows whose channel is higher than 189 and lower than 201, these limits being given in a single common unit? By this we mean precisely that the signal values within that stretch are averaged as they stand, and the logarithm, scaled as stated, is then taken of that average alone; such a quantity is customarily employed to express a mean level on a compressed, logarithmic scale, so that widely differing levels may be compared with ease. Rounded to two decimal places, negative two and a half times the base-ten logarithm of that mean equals -2.53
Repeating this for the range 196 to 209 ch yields -2.52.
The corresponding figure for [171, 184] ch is -2.48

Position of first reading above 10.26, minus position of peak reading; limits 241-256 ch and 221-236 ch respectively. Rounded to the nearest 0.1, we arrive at 15.0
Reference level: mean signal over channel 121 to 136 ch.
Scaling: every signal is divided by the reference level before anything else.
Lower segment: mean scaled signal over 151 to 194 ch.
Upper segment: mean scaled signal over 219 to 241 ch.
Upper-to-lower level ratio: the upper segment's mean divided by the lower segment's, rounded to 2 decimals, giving 1.06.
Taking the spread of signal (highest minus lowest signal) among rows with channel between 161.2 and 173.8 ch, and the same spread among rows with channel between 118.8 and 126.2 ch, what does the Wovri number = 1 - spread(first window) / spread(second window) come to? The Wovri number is -1.1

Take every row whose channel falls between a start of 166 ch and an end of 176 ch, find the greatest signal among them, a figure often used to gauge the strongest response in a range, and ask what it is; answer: 10.05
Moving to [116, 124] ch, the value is 10.05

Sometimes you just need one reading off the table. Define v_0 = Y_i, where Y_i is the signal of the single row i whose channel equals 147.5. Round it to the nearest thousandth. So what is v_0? 7.458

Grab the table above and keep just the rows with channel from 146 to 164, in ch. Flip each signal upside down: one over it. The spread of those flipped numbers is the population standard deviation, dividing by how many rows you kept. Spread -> 0.011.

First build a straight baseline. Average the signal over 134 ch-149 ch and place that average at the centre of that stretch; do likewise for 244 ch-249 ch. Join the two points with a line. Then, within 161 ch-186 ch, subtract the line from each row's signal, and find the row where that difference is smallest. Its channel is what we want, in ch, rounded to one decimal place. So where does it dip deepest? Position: 177.5 ch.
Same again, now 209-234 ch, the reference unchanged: 232.5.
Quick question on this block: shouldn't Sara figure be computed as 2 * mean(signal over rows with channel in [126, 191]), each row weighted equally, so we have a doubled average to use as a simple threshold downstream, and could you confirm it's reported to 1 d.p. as 18.2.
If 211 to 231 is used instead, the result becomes 20.6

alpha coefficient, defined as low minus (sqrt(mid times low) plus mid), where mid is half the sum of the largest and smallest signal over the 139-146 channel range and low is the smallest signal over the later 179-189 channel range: -7.8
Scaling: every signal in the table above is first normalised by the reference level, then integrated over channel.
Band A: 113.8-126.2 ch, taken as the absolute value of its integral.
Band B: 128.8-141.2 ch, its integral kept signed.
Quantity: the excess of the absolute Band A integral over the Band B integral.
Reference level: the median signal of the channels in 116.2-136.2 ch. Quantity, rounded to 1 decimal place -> 1.5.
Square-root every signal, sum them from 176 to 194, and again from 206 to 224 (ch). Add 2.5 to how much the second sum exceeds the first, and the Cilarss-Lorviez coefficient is 2.5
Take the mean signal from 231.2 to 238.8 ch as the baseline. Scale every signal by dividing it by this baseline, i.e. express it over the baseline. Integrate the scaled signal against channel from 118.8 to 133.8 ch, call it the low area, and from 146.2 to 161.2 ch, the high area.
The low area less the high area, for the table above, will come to 2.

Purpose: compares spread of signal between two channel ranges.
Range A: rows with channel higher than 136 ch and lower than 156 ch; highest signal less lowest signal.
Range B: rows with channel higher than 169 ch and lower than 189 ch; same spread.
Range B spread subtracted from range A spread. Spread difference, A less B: -0.1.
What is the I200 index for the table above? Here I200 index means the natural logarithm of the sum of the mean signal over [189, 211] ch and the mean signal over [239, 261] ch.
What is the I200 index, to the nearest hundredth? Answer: 3.00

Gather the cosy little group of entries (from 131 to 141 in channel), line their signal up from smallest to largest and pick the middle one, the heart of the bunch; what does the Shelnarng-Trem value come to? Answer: 8.5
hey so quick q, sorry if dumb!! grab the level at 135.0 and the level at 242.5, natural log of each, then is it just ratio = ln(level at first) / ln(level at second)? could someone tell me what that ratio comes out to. 0.89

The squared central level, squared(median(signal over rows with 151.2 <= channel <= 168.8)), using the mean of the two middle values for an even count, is 81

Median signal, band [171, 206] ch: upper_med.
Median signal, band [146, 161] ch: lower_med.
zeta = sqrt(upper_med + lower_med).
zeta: 4.29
